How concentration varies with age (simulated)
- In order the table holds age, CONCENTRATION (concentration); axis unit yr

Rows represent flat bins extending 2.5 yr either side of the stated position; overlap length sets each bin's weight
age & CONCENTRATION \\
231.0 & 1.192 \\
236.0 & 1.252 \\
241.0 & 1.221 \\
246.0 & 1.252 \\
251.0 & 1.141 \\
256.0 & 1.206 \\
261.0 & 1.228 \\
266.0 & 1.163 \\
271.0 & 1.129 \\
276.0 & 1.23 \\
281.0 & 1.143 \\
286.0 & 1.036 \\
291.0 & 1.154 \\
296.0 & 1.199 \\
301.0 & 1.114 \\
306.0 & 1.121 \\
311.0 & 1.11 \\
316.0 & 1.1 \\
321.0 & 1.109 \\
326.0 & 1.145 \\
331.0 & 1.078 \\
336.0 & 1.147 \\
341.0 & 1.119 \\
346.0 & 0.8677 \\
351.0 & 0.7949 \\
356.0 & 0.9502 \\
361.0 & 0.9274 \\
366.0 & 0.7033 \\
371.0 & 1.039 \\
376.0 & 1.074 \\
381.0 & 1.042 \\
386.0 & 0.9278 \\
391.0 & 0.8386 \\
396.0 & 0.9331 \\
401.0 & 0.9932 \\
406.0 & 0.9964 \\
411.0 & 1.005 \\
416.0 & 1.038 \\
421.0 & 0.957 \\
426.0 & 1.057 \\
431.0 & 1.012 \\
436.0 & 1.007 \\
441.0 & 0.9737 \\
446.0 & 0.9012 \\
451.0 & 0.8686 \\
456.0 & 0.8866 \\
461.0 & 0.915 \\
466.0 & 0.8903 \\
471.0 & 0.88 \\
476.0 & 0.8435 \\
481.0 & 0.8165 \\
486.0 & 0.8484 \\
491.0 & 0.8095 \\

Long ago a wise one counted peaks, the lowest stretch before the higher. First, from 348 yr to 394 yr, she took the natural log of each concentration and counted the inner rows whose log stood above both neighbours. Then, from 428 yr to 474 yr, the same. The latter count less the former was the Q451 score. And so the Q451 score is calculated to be -1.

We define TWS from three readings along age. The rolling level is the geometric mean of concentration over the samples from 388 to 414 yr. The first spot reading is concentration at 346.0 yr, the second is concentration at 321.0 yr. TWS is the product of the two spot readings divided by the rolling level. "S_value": 1.01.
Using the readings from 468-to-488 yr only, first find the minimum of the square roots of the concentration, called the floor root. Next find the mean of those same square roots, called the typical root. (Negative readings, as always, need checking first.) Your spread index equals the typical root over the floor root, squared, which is 1.04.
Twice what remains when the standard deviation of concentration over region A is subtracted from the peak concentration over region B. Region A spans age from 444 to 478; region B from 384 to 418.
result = 2.03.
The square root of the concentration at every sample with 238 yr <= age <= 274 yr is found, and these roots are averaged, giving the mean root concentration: 1.09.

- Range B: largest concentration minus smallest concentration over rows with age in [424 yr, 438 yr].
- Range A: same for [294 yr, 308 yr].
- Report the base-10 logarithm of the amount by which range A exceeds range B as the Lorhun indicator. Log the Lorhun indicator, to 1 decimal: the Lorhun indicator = -1.5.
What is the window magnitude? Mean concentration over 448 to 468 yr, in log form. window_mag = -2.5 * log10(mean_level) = 0.13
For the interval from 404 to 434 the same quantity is -0.01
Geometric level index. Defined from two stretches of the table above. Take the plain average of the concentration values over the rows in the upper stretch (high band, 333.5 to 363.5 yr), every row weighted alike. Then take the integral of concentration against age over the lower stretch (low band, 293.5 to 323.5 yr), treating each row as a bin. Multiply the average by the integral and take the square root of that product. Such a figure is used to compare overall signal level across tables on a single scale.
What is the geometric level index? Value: 5.7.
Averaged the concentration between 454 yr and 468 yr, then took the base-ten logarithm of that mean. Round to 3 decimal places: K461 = -0.047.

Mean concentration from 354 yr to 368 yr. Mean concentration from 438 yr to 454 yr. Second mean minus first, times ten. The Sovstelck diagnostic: 0.5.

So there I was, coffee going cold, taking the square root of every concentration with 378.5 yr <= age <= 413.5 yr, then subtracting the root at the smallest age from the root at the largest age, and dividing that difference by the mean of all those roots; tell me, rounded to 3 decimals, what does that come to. -0.019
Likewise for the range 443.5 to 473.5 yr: -0.012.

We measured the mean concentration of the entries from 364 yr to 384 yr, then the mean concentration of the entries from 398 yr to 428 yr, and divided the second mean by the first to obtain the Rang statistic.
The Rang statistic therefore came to 1.04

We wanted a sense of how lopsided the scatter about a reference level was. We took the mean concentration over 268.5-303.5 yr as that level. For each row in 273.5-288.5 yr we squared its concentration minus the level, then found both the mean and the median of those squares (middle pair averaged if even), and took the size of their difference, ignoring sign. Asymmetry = 0.0011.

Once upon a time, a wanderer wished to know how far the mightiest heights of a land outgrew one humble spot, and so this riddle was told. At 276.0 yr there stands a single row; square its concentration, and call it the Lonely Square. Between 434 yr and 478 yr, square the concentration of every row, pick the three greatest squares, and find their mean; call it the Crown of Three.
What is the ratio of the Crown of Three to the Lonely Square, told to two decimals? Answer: 0.62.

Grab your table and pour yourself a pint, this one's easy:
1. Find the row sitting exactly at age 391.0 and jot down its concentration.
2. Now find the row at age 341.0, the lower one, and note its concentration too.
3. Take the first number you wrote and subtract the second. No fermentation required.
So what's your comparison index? -0.28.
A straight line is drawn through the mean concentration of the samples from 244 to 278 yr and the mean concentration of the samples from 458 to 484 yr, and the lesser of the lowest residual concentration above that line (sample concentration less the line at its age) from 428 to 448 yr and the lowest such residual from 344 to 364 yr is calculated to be -0.26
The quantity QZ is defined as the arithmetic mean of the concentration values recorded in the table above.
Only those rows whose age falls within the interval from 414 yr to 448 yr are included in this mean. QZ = 0.99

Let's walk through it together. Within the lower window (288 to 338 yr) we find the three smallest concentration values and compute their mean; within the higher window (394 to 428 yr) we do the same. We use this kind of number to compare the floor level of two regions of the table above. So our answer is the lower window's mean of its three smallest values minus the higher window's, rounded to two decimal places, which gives 0.13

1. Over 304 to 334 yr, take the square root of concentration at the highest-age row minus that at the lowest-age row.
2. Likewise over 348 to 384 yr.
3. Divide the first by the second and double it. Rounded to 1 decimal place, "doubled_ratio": -0.3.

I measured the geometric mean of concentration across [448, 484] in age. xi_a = 0.87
